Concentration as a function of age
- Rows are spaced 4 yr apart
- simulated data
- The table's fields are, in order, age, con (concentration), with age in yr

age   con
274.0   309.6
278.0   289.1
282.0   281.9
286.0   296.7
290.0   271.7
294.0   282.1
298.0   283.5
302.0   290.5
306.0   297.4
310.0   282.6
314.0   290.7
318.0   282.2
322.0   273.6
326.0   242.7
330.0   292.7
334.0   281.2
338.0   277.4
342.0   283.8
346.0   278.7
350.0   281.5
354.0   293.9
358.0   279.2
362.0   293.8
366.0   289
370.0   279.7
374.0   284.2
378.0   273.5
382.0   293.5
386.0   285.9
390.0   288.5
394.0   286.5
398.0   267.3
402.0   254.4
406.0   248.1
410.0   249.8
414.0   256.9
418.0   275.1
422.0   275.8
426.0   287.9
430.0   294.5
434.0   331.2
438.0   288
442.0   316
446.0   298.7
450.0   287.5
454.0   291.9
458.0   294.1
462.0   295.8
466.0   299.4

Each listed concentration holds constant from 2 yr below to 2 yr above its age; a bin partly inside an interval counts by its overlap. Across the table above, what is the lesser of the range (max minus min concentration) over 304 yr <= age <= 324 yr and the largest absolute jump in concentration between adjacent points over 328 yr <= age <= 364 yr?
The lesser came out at 15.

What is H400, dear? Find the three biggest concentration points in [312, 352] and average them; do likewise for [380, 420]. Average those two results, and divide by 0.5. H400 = 579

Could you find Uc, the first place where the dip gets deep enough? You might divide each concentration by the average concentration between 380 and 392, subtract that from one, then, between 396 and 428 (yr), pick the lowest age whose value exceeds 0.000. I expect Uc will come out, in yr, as 398.0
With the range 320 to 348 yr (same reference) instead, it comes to 322.0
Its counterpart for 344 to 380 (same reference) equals 346.0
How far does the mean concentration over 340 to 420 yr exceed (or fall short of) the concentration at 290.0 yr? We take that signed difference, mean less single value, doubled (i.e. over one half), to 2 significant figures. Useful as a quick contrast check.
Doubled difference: 11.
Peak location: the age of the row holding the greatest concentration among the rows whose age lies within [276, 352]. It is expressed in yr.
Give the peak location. 306.0 yr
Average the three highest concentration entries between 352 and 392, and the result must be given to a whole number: 294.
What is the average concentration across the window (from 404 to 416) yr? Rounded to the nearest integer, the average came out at 252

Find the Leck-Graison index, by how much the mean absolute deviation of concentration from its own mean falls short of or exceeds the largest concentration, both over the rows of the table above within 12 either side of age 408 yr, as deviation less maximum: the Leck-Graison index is -267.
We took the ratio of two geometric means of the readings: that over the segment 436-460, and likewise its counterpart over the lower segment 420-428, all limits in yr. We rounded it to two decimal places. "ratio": 1.05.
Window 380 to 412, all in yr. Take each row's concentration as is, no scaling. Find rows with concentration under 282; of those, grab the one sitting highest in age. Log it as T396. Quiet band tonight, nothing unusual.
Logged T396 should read 410.0 yr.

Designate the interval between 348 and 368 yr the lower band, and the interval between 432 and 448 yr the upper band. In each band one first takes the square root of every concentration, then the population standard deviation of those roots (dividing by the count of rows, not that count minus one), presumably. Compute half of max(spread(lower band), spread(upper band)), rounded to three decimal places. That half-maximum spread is 0.234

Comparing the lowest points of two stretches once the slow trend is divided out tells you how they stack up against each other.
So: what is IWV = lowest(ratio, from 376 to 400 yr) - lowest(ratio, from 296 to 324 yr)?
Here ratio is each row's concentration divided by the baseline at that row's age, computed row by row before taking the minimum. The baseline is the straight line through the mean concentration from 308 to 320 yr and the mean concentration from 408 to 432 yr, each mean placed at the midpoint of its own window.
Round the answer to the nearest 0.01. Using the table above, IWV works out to 0.01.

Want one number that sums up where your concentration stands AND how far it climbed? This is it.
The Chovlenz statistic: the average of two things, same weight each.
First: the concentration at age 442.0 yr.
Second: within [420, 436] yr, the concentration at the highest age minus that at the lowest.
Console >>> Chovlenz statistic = 186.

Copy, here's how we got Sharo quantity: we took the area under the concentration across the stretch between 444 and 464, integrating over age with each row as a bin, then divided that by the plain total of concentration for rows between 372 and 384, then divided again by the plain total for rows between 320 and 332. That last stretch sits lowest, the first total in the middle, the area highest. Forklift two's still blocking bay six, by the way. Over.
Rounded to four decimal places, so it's 0.0085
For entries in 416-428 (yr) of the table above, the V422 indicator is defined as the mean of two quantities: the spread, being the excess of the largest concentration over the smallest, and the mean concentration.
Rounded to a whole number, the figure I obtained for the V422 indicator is 146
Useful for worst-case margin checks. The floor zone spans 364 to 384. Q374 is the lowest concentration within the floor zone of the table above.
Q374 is 273.5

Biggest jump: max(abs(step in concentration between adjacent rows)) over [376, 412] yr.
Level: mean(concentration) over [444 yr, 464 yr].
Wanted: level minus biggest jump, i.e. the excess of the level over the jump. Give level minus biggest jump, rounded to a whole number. 274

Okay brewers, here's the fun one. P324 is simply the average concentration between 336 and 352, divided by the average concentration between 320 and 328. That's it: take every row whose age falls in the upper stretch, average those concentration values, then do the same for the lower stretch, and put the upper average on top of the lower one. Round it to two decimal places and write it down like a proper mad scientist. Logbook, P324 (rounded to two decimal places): 1.09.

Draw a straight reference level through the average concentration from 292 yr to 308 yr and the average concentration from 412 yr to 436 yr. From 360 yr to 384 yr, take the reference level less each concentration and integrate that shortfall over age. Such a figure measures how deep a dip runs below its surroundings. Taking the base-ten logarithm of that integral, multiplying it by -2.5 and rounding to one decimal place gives -4.1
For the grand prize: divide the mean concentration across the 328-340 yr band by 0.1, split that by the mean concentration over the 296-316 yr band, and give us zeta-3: 9.8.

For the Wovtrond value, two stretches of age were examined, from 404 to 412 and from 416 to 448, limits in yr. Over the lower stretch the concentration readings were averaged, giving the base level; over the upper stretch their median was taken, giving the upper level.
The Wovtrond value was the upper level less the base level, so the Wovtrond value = 42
